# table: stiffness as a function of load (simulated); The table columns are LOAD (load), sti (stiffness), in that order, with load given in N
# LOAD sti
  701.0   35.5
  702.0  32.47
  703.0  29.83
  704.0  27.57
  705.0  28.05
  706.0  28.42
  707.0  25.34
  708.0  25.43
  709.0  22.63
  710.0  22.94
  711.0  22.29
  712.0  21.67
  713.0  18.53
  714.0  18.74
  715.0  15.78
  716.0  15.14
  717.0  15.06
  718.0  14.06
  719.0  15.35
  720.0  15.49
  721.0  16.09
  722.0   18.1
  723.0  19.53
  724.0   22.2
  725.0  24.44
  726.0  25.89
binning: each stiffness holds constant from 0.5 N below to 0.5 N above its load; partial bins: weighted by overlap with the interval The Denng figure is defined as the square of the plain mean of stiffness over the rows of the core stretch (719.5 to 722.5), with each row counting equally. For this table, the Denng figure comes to 274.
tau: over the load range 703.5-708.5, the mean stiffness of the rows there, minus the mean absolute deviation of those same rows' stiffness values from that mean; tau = 26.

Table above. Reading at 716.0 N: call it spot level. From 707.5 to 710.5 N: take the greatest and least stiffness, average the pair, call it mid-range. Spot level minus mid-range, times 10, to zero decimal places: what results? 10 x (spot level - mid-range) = -89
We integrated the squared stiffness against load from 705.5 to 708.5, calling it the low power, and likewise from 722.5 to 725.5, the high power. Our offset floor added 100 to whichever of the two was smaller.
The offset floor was 1572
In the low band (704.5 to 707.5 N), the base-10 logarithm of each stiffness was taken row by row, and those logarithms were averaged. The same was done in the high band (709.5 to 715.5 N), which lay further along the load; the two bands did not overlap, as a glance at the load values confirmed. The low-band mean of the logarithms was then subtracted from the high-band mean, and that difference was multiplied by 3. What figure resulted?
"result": -0.41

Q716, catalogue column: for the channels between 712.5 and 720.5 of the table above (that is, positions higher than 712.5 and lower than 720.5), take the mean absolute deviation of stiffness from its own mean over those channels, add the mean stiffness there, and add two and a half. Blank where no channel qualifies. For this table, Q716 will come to 20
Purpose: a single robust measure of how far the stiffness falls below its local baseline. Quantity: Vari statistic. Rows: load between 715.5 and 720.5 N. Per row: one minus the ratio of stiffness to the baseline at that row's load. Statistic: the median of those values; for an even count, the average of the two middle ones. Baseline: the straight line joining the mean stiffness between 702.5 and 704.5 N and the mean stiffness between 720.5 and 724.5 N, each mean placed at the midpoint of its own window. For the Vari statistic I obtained 0.3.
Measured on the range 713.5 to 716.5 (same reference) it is 0.3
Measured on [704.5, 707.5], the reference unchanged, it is 0.0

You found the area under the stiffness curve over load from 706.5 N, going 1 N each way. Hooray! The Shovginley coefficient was 54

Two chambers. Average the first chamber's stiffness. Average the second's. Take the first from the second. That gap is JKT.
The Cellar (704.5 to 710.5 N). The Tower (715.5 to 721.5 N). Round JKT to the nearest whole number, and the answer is -10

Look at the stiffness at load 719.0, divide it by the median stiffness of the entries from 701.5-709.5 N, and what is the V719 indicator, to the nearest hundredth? 0.55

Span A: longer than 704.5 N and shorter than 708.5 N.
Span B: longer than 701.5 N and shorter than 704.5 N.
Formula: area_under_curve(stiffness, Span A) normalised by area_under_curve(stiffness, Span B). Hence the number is 1.2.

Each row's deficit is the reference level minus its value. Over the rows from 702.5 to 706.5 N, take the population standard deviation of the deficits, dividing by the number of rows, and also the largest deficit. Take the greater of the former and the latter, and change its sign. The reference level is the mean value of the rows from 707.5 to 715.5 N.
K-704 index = -1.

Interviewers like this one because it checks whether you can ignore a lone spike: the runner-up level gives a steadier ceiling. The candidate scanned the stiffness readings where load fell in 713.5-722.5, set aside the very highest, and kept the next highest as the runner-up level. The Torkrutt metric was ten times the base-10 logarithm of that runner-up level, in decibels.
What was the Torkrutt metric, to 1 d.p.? 12.6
